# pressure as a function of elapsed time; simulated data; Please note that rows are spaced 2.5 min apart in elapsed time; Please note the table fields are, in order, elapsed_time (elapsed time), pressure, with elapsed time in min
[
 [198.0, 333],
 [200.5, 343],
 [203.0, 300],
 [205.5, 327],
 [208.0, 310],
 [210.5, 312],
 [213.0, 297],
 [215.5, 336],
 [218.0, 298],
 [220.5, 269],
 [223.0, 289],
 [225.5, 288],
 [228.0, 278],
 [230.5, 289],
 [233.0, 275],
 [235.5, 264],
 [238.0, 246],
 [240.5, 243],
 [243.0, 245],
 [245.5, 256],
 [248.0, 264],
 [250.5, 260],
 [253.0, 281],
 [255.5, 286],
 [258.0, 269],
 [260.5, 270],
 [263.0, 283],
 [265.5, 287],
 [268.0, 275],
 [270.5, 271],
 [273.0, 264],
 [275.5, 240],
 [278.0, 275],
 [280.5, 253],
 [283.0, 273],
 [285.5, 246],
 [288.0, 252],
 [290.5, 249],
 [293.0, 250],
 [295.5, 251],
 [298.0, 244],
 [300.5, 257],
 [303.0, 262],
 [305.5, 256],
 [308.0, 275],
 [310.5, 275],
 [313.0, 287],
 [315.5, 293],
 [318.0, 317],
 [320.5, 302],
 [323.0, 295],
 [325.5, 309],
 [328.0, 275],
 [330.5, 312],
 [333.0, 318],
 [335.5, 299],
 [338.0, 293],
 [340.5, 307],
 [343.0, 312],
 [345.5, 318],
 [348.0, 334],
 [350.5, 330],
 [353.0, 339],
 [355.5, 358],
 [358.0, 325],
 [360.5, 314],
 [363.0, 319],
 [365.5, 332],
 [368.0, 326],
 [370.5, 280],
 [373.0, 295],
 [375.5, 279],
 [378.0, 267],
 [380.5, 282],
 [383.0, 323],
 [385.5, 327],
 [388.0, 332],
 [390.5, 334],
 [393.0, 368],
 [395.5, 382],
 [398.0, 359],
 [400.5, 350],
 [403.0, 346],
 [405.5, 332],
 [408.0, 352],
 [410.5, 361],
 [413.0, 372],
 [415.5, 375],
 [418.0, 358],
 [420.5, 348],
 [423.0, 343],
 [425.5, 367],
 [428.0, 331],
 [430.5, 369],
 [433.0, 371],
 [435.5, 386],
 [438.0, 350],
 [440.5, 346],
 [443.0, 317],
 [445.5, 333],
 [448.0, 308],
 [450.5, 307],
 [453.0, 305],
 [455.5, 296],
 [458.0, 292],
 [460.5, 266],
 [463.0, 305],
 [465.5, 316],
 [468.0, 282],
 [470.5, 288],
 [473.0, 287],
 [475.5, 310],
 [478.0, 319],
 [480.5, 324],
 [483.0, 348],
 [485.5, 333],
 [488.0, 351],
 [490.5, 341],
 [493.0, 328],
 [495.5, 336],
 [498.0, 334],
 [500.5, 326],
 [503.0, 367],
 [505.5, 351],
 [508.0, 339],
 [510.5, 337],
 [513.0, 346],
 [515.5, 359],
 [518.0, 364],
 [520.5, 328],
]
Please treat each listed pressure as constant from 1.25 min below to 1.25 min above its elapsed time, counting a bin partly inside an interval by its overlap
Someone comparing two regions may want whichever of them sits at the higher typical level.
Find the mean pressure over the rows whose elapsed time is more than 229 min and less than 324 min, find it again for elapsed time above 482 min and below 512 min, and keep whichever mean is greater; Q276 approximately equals 341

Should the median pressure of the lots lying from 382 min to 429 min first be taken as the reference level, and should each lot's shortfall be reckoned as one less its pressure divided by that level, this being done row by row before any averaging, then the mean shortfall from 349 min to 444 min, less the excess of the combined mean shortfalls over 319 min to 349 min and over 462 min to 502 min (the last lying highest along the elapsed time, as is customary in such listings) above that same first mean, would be -0.14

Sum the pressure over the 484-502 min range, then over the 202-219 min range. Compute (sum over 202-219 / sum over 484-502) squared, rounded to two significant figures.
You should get 0.86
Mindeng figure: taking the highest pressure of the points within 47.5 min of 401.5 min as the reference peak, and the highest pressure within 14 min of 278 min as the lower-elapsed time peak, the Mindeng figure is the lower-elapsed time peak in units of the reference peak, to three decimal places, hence 0.744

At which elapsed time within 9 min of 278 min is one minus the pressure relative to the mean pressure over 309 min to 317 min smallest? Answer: 278.0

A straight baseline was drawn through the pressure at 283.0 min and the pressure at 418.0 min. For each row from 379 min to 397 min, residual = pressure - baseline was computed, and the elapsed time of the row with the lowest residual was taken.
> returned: 380.5 min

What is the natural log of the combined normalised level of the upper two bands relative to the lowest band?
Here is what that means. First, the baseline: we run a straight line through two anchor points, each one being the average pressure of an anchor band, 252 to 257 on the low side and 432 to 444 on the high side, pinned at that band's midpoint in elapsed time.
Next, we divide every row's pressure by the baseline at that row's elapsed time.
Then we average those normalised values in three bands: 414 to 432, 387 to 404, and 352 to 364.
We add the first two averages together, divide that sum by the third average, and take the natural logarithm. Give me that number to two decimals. 0.70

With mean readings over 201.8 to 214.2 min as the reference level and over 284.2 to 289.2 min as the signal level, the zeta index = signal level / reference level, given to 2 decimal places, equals 0.81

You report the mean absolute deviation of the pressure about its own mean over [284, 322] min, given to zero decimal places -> 19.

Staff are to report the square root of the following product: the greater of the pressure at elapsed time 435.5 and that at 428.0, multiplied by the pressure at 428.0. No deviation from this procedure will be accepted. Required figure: 357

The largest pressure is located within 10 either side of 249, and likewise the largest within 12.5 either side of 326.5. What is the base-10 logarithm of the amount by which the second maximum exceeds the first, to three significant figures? 1.51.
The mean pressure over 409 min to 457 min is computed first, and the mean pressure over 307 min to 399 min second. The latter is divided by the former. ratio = 0.91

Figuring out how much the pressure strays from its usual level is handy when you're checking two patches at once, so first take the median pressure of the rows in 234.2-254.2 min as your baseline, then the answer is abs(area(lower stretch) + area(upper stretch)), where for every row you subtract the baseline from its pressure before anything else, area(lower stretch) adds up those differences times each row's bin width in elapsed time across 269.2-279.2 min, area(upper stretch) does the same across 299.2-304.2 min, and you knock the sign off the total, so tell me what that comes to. 52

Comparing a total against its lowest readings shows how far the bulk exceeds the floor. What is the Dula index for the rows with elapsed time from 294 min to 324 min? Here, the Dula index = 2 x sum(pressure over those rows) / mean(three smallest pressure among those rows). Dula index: 26.5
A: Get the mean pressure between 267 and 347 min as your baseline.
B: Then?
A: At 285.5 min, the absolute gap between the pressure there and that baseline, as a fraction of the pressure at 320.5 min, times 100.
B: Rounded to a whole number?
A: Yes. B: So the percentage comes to 11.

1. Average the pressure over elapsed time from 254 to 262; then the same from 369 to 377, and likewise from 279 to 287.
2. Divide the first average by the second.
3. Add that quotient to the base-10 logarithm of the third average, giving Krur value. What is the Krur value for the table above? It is 3.38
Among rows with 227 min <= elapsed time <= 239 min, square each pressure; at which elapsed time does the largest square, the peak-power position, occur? 230.5 min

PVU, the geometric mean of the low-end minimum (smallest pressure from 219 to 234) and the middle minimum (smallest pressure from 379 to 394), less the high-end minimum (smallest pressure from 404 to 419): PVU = -57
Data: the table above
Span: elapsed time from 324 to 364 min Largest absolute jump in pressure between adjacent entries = 37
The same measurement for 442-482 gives 39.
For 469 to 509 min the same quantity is 41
